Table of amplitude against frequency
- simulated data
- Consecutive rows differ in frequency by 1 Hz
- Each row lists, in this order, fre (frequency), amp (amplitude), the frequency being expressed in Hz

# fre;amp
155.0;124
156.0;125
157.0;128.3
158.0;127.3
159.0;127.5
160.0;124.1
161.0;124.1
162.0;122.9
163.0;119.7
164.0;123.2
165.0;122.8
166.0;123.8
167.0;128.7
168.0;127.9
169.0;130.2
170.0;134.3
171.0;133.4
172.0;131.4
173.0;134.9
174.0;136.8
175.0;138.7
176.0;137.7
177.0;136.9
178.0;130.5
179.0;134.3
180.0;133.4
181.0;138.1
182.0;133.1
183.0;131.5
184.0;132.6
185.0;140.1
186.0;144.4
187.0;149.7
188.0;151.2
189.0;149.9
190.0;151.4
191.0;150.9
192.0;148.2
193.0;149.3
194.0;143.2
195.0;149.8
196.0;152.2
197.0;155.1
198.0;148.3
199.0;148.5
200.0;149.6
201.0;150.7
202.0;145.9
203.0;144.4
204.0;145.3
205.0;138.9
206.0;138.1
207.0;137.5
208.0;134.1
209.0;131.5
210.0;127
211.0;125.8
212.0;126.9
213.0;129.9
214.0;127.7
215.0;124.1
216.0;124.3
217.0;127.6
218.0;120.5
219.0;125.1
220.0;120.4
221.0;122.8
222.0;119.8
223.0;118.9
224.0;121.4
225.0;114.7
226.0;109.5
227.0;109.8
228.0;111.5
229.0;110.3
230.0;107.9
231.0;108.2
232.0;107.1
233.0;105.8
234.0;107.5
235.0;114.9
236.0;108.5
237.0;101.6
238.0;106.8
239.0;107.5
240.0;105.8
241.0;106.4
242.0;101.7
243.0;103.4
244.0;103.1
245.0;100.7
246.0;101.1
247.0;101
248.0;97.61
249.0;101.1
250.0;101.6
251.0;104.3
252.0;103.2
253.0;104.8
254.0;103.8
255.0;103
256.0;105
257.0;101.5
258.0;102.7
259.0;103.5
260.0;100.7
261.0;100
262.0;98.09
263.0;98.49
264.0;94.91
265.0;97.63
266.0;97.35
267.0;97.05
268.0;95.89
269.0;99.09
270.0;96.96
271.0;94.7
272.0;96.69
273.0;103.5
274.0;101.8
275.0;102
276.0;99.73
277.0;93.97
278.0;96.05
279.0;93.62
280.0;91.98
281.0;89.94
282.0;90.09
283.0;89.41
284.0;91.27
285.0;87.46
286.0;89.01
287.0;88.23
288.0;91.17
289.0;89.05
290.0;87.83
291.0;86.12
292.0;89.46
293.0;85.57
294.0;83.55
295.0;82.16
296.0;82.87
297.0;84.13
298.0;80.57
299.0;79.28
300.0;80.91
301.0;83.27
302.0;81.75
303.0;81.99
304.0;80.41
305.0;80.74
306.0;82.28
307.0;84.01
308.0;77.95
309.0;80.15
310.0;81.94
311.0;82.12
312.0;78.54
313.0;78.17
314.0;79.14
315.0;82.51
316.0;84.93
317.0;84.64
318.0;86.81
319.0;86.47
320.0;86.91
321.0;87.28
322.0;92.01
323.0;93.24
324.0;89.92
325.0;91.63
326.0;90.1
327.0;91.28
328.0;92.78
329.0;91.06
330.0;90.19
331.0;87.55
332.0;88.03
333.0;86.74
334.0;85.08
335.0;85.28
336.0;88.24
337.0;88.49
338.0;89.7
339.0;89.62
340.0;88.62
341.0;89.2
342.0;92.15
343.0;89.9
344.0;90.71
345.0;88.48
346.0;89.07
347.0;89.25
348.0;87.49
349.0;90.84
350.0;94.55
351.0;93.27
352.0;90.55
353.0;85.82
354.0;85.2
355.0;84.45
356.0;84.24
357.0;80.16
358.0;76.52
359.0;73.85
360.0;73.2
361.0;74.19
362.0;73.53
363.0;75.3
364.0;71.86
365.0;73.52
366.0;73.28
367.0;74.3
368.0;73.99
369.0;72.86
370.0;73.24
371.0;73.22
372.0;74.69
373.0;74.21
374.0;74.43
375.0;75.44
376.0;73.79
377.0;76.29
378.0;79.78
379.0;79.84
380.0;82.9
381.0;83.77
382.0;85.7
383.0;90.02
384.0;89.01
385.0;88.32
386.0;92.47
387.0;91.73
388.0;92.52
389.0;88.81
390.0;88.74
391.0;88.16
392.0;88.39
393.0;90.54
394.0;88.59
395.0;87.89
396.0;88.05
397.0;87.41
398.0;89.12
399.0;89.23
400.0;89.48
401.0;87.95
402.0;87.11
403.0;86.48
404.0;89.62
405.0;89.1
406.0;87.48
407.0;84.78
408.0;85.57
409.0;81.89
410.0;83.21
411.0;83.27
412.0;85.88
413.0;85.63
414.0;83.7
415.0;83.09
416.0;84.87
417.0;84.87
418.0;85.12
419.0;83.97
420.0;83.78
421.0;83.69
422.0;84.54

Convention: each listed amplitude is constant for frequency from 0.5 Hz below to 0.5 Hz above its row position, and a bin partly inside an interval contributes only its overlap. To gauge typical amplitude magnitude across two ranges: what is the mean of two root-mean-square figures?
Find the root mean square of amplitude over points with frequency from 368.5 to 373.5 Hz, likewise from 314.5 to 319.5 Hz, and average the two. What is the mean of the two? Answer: 79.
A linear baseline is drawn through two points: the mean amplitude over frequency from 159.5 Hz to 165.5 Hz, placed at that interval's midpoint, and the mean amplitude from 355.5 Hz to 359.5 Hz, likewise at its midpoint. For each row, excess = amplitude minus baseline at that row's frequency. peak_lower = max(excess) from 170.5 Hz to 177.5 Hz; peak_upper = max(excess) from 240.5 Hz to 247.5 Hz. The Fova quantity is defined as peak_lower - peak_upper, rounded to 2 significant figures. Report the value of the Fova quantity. 17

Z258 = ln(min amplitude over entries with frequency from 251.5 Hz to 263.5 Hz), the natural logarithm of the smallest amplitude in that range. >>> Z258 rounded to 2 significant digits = 4.6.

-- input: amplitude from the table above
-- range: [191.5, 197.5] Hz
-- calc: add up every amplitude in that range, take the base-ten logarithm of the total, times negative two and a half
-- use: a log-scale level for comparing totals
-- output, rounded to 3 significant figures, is -7.38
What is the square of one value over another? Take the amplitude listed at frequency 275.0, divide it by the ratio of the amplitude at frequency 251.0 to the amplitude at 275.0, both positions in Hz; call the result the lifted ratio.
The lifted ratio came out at 100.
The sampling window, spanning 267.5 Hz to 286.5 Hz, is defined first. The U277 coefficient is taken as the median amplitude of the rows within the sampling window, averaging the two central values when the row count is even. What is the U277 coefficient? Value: 95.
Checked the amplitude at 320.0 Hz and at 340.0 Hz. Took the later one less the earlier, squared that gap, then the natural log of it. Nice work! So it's 1.1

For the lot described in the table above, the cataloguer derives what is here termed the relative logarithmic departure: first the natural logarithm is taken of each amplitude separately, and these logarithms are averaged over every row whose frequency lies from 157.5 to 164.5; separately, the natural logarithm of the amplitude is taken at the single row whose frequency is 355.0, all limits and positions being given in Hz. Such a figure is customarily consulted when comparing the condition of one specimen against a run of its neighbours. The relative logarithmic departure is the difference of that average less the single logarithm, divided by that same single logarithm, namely 0.09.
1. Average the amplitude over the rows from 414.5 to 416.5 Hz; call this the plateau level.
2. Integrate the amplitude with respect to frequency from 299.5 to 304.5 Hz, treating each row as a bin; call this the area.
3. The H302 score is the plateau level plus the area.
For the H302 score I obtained 492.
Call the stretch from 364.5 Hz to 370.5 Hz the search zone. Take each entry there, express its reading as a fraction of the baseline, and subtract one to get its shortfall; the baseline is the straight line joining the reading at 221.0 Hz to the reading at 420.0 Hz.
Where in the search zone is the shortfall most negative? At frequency 366.0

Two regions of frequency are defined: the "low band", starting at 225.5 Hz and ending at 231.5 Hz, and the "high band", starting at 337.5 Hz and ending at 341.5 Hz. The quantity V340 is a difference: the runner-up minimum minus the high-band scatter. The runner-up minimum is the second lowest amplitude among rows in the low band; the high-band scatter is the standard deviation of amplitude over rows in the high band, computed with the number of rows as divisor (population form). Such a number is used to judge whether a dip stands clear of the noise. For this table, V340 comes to 108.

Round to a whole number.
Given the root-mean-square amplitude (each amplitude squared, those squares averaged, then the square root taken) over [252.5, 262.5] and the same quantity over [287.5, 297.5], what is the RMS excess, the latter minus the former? -16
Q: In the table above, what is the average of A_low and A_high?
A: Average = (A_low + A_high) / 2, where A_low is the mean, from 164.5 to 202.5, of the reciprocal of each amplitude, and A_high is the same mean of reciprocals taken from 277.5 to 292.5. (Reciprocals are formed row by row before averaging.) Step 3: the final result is 0.0091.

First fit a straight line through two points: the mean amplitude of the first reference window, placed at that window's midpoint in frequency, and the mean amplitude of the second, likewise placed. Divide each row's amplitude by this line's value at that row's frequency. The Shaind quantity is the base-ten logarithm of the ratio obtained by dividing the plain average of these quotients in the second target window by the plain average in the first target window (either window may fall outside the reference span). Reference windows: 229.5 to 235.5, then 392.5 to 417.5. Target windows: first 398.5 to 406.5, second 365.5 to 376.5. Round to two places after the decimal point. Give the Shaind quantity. -0.10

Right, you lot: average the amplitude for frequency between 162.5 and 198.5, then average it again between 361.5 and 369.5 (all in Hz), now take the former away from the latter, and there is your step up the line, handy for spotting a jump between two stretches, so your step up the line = -65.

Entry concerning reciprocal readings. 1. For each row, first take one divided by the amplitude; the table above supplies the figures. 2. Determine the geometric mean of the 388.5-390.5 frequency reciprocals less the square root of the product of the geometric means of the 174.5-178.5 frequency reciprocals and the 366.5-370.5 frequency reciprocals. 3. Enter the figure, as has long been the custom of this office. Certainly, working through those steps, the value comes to 0.0013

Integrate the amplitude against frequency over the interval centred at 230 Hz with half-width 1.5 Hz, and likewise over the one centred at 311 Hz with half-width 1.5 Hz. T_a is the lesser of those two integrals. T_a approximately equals 243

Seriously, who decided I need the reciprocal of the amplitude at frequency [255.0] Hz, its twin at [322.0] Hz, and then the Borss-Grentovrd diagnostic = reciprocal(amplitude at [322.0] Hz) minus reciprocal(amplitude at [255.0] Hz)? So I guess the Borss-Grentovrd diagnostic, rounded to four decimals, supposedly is 0.0012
